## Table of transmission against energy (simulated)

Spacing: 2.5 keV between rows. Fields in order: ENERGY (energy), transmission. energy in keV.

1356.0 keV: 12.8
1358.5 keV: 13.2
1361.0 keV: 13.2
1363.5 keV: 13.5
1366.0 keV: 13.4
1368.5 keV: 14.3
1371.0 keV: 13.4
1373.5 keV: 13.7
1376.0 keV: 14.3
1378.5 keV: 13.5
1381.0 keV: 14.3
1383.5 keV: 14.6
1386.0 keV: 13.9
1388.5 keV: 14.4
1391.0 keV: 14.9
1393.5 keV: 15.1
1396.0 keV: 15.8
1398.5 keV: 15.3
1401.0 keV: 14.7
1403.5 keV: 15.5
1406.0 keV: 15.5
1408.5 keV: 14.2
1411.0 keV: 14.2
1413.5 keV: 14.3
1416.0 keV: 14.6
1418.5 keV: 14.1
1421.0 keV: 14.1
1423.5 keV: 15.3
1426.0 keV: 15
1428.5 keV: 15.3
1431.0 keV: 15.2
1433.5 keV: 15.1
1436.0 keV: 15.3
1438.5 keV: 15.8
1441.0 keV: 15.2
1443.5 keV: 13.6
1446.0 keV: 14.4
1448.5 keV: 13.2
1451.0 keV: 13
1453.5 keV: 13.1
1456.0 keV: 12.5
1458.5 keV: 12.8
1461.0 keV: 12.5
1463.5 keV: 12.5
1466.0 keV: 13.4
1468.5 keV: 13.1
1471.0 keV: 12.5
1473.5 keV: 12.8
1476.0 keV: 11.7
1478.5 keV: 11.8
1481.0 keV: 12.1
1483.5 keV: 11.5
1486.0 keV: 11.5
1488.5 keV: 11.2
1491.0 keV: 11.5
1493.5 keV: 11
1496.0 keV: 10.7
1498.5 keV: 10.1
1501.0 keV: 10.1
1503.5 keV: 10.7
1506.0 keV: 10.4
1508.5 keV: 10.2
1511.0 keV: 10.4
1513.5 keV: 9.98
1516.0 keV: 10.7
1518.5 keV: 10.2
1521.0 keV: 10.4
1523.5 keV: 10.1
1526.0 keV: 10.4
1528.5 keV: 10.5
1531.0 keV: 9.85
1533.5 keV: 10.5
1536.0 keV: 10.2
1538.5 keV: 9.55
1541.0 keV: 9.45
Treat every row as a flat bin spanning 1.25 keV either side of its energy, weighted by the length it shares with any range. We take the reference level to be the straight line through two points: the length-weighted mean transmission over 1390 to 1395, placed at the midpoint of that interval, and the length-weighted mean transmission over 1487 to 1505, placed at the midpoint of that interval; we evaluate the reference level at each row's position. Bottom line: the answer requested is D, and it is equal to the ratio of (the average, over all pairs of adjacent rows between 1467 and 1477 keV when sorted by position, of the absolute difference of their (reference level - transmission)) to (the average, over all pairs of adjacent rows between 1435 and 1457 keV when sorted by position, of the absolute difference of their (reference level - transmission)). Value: 0.94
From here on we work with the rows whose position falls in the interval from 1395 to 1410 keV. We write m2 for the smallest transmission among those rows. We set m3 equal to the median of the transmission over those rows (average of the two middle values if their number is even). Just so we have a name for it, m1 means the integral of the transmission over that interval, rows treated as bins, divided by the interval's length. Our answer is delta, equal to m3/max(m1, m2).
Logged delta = 1.02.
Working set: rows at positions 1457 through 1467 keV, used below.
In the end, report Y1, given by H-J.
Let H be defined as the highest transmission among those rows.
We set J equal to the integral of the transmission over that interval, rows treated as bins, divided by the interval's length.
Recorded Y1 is 0.62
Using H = 13.4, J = 12.8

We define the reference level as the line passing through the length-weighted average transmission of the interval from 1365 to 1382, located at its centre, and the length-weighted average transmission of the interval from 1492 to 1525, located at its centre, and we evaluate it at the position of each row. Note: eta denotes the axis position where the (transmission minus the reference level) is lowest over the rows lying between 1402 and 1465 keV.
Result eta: 1456.0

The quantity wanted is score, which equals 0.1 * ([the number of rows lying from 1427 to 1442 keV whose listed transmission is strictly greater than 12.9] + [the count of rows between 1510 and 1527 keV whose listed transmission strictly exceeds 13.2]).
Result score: 0.60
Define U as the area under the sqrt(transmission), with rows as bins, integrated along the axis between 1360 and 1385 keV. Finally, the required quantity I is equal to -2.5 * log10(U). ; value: -4.9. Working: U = 93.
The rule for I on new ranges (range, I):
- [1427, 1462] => -5.3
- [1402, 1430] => -5.1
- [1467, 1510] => -5.4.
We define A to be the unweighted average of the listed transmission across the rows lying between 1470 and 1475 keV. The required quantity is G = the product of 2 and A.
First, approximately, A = 13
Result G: 25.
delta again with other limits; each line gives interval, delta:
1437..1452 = 0.98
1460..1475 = 0.99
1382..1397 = 1.00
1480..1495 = 1.00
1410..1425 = 0.99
